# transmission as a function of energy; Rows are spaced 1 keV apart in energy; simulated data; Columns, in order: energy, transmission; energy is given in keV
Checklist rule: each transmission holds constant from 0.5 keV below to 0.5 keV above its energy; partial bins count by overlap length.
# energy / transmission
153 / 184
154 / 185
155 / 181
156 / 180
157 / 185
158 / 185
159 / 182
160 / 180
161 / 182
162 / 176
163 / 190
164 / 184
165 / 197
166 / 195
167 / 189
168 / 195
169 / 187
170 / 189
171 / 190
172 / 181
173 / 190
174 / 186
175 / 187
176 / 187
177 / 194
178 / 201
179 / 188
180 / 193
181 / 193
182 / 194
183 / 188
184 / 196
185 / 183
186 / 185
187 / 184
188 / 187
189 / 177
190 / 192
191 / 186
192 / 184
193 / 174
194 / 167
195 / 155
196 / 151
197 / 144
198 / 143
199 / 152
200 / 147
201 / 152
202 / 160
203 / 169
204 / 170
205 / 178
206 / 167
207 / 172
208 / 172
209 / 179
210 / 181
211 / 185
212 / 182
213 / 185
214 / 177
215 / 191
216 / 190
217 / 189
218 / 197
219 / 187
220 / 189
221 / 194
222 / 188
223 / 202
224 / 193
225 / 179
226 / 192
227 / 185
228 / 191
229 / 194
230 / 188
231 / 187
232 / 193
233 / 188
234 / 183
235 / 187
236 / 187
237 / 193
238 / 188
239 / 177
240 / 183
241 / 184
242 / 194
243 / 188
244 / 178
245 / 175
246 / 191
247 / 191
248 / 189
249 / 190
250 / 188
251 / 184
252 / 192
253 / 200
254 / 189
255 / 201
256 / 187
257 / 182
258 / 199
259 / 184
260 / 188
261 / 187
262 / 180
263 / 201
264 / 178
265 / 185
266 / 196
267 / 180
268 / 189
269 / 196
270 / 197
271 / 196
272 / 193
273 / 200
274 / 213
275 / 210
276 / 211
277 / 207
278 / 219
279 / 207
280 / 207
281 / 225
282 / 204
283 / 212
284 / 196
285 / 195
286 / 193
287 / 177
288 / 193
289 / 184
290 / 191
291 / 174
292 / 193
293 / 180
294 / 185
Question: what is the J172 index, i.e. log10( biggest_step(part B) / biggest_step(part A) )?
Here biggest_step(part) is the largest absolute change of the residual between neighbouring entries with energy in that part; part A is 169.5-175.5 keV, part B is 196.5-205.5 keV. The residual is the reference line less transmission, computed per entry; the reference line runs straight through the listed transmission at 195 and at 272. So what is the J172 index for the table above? 0.0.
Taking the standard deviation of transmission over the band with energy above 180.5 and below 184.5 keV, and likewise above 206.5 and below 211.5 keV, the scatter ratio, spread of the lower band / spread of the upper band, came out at 0.6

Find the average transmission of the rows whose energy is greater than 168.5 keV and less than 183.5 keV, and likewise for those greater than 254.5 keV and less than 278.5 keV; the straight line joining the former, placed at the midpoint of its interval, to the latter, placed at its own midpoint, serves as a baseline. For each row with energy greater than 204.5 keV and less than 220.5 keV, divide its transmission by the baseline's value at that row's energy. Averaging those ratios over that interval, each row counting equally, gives 0.951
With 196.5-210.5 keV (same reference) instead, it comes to 0.853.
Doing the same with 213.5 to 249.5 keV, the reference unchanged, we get 0.975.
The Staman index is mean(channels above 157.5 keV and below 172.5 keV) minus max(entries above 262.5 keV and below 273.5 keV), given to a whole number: -14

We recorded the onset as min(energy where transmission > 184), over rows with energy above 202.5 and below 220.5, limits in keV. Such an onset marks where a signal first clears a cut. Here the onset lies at 211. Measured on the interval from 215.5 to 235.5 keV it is 216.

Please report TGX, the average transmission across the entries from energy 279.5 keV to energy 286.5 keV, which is 205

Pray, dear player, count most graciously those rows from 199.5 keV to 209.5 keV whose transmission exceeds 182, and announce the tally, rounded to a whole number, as 0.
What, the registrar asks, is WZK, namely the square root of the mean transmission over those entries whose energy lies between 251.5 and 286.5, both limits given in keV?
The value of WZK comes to 14.0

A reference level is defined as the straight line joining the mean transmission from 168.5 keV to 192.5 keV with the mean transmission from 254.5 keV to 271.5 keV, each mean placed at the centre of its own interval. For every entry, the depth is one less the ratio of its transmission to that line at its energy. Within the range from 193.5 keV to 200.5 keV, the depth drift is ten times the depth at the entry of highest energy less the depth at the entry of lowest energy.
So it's 1.1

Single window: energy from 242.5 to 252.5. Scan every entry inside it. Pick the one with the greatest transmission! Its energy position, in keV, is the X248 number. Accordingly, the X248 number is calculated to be 252 keV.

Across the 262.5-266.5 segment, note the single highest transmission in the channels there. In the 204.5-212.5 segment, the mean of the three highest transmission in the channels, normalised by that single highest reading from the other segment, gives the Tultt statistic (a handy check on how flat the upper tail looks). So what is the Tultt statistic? 0.91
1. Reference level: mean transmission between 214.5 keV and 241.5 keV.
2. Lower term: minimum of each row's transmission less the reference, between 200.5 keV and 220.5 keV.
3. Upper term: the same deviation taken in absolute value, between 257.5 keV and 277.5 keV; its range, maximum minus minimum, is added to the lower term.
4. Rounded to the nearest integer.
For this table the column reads -13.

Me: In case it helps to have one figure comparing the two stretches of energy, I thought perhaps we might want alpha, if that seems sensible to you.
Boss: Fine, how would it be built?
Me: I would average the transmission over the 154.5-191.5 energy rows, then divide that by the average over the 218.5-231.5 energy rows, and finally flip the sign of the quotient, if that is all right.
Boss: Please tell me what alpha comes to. -0.99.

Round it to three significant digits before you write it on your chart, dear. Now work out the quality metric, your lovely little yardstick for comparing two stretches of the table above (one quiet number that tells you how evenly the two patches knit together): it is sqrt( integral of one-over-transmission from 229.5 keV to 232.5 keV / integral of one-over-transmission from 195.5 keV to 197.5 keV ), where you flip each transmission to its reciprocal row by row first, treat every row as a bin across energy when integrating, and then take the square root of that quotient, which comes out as 1.08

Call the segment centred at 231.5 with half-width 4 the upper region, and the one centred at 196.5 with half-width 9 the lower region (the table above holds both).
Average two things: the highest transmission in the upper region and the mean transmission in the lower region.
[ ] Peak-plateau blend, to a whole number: 180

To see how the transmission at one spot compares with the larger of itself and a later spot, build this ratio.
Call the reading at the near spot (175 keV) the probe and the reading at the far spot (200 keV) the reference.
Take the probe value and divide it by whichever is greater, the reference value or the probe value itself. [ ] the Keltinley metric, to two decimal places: 1.00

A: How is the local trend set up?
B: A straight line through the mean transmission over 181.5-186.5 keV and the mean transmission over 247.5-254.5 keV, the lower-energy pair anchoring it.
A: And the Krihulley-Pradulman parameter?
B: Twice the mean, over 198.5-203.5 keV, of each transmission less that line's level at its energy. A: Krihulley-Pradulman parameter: -67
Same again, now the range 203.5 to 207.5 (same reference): -36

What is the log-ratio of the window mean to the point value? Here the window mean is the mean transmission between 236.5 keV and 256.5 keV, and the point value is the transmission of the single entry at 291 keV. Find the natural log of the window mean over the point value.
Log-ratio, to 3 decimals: 0.078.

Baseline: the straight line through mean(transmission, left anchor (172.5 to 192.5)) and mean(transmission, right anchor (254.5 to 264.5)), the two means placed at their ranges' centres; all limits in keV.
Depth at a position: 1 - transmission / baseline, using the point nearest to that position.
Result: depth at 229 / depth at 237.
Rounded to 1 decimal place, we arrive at 1.2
